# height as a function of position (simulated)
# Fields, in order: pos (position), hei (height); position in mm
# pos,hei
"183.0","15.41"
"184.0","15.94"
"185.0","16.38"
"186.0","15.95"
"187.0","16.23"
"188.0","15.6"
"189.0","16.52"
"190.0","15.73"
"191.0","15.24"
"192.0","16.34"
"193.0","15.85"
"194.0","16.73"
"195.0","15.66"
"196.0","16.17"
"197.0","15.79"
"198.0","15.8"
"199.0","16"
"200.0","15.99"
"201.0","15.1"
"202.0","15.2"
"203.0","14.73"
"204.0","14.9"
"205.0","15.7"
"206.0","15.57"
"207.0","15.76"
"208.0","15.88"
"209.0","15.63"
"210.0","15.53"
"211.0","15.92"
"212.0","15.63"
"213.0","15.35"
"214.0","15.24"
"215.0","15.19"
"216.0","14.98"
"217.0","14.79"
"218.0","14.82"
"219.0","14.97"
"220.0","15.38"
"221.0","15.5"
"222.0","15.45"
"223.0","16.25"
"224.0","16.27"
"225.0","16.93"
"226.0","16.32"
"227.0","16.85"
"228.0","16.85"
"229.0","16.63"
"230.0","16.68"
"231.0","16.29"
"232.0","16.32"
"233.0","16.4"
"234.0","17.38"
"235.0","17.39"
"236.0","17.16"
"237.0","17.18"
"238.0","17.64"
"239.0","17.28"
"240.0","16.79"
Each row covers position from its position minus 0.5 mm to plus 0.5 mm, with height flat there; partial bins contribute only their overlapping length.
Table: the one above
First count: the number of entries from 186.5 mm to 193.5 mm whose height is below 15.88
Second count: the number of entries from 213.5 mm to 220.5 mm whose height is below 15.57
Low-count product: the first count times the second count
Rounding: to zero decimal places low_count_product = 28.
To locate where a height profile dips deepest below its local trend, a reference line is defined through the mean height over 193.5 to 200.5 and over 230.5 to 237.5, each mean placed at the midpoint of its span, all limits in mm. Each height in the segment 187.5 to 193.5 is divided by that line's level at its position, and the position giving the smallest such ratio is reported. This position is 191.0 mm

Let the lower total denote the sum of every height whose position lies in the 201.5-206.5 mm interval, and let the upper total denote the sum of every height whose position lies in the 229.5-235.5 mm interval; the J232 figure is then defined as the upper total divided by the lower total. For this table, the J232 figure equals 1.32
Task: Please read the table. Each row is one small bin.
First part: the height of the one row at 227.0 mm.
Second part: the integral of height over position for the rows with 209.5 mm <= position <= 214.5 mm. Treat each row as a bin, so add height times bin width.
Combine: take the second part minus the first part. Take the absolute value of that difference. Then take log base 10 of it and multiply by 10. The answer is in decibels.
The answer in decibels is 17.8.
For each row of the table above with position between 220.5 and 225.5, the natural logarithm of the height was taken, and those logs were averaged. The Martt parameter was 2.78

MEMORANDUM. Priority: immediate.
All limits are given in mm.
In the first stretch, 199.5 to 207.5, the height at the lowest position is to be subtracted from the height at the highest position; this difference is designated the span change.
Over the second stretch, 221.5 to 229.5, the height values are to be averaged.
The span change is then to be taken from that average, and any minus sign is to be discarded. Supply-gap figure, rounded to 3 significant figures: 16.7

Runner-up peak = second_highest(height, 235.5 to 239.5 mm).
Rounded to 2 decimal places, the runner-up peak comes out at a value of 17.28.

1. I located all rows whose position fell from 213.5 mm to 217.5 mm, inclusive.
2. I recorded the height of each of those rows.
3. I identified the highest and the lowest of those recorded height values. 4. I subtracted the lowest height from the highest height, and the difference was 0.45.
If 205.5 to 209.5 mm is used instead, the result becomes 0.31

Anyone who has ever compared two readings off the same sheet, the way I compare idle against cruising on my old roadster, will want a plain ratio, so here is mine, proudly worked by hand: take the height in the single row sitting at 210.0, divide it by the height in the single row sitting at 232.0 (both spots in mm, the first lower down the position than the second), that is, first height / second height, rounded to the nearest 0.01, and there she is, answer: 0.95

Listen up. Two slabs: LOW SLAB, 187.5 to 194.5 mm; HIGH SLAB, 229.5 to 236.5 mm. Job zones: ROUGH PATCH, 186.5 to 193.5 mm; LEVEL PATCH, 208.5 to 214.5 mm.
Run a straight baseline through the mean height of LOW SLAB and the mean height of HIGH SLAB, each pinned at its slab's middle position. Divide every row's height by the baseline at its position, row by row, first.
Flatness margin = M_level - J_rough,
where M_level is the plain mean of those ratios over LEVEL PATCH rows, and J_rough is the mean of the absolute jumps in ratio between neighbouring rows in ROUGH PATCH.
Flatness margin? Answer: 0.90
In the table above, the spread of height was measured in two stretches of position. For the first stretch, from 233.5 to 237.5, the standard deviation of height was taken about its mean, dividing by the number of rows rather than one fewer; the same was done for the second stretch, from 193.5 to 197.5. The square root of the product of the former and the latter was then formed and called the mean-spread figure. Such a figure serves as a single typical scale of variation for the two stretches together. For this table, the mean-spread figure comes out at 0.21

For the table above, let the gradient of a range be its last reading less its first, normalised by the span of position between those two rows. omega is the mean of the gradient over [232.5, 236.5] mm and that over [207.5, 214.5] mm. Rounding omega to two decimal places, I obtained 0.07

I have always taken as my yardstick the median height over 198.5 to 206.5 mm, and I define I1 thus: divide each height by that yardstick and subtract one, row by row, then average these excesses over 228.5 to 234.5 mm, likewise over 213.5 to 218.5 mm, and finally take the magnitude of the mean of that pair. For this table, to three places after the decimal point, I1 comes 0.028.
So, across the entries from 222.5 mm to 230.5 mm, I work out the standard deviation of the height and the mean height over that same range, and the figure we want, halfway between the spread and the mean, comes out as 8.4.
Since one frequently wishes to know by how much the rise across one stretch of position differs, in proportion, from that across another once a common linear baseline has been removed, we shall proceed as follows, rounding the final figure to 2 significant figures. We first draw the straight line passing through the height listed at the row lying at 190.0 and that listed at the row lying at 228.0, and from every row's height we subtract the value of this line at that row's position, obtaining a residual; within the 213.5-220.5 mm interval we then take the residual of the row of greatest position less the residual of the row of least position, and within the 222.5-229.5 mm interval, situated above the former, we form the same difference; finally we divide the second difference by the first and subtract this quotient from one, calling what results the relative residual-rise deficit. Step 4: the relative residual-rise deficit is 6.5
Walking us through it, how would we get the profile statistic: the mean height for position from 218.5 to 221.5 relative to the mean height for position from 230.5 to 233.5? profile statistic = 0.94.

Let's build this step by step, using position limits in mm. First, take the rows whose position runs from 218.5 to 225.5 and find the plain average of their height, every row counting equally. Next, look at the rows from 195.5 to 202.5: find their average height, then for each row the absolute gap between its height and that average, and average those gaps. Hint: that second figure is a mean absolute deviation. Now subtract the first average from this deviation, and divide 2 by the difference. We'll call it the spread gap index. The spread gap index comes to -0.129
